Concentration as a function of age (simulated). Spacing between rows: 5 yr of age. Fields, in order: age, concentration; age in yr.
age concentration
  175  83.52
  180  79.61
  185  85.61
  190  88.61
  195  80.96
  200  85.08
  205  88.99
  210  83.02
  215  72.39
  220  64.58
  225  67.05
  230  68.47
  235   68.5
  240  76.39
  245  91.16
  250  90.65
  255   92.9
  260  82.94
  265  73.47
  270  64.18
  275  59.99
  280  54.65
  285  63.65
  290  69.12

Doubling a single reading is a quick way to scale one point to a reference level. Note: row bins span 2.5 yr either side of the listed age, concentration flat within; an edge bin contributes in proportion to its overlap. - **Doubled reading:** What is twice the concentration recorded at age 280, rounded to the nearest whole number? 109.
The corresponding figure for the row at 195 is 162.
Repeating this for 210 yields 166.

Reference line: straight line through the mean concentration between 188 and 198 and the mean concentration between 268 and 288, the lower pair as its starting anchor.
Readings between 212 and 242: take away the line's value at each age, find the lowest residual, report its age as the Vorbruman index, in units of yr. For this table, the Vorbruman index 220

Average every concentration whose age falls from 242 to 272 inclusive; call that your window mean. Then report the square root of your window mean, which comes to 9.1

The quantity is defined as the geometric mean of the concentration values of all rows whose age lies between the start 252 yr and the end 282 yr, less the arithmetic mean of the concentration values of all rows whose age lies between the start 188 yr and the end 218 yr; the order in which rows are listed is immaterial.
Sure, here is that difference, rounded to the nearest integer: -13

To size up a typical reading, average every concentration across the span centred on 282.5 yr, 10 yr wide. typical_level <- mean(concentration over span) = 59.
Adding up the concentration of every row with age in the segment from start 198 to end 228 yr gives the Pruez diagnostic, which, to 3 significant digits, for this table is 461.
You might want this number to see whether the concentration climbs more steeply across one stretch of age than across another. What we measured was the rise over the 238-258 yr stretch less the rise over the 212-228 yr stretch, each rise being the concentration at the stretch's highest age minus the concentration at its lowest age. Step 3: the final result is 22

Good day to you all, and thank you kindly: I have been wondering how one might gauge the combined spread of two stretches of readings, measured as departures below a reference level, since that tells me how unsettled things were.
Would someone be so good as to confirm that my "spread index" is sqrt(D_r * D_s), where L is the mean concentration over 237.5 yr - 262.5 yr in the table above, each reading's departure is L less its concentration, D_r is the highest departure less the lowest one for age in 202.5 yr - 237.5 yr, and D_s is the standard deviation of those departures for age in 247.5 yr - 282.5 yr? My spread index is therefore 19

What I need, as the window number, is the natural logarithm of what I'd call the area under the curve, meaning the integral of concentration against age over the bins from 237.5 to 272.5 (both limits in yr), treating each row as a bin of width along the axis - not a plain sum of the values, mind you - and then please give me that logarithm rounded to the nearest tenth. 8.0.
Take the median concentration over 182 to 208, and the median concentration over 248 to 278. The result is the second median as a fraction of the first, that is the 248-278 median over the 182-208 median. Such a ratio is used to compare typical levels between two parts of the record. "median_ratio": 0.914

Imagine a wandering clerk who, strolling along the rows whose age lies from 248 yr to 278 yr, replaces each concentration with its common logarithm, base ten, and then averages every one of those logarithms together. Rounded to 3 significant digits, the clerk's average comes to 1.88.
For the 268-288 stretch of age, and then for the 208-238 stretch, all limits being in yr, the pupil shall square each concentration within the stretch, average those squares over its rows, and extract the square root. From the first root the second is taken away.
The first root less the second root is -10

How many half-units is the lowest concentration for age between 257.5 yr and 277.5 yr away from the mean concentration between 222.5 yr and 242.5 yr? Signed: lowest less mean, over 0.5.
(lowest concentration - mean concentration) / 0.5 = -20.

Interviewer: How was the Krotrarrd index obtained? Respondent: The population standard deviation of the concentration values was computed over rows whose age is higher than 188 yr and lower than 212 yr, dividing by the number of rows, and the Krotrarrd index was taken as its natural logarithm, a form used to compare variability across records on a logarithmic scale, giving 1.1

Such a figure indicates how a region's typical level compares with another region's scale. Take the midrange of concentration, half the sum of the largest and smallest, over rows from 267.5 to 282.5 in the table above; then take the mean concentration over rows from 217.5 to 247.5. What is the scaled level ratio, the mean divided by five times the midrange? 0.245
